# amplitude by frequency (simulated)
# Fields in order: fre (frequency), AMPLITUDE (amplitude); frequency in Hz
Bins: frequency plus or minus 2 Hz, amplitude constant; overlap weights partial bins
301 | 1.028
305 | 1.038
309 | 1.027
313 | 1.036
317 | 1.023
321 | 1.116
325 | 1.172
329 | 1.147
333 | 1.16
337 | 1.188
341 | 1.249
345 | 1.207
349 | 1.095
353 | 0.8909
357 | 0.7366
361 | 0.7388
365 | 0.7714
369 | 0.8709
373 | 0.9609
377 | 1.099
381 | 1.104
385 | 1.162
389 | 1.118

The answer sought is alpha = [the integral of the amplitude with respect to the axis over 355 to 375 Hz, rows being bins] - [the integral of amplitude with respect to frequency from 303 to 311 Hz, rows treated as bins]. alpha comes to 8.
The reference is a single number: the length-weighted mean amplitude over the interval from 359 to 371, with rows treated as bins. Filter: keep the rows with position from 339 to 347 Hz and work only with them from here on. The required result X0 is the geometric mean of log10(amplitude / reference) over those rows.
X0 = 0.19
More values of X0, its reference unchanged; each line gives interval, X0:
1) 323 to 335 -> 0.16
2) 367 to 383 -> 0.09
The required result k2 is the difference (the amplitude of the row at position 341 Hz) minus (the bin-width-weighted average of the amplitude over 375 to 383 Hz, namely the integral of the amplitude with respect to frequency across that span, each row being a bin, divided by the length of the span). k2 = 0.15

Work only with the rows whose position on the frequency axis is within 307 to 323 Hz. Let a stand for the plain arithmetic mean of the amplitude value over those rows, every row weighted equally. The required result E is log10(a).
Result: 0.02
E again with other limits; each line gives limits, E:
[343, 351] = 0.06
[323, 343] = 0.07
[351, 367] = -0.11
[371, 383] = 0.02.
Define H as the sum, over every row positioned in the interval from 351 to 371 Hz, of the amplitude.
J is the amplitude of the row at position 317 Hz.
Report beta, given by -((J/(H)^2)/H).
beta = -0.0159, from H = 4.0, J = 1.023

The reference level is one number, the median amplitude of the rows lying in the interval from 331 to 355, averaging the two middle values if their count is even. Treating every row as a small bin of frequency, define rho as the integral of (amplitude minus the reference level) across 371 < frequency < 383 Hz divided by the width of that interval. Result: -0.12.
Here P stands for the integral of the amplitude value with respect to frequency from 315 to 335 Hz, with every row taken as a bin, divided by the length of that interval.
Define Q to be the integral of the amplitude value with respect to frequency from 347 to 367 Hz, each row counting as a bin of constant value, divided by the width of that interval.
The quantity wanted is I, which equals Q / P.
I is 0.75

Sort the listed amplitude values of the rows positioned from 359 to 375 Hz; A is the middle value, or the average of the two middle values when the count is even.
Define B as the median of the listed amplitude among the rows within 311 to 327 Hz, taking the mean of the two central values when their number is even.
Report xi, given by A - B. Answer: -0.25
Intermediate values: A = 0.82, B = 1.08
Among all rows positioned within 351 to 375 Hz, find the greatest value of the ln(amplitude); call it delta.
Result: -0.04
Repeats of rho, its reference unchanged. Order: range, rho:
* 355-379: -0.31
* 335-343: 0.04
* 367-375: -0.26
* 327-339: -0.01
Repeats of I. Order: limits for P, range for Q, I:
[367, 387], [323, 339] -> 1.12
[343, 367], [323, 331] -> 1.28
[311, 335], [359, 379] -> 0.80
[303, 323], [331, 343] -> 1.14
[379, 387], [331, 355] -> 1.00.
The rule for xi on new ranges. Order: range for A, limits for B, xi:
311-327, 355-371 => 0.32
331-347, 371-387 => 0.10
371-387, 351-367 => 0.35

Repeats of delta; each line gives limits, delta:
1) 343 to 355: 0.19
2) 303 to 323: 0.11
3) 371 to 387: 0.15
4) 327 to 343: 0.22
